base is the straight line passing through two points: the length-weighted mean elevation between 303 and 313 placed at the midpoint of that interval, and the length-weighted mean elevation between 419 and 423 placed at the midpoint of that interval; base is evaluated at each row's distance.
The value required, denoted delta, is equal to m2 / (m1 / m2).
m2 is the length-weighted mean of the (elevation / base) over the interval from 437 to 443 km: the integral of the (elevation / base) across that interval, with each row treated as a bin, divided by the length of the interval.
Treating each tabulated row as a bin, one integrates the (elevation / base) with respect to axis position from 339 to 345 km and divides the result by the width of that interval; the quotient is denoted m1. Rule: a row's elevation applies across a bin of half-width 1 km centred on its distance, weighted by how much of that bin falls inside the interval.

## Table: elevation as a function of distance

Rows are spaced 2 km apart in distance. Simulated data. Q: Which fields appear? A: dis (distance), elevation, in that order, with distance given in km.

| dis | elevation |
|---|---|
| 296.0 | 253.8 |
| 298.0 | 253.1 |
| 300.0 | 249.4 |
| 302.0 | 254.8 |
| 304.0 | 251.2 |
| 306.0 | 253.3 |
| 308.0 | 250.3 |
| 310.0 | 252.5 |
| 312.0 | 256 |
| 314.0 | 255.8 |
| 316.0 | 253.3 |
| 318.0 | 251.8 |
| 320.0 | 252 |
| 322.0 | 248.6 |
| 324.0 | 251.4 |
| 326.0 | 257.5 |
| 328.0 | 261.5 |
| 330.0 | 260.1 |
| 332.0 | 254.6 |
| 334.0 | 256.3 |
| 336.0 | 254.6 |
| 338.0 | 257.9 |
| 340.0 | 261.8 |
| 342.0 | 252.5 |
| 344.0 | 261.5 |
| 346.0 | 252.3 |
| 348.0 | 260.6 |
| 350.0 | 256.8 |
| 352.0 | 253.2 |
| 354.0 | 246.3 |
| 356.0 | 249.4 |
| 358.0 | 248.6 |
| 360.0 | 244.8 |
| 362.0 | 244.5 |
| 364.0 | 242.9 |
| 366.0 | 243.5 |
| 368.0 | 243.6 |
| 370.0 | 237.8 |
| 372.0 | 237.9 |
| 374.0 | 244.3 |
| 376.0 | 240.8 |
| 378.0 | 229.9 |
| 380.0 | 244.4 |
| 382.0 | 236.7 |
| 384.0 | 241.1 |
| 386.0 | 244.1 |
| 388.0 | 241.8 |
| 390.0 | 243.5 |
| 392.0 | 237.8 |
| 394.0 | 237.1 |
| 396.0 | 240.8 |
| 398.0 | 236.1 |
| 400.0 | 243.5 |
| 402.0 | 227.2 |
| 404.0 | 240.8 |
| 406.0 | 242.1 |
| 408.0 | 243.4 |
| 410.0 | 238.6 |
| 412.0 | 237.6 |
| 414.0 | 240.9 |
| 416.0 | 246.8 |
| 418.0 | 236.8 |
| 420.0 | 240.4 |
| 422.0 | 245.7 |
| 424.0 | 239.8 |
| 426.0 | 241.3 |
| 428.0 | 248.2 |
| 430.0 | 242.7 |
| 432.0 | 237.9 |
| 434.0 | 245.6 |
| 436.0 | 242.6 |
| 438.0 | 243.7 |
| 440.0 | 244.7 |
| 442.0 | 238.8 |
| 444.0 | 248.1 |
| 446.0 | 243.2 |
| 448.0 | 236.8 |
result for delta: 0.97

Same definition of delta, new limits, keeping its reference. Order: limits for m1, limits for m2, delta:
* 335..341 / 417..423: 0.95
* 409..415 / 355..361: 1.01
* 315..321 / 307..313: 1.00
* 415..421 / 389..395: 0.96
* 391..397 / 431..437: 1.03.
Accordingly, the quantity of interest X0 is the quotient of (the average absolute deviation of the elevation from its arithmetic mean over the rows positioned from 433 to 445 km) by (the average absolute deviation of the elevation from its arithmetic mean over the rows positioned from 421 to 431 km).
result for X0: 0.81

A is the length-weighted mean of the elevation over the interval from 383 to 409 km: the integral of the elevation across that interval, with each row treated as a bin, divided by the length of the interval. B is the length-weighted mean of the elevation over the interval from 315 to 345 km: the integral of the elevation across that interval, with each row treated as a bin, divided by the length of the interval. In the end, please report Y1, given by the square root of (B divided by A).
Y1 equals 1.03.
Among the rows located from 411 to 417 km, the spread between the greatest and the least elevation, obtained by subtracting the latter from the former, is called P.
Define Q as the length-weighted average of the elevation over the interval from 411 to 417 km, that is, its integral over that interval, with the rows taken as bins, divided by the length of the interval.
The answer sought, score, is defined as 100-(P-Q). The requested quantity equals 333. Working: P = 9.2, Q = 242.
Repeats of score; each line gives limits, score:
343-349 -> 349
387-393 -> 335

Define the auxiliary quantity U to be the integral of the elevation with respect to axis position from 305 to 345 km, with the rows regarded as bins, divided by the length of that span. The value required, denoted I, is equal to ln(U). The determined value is 5.54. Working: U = 255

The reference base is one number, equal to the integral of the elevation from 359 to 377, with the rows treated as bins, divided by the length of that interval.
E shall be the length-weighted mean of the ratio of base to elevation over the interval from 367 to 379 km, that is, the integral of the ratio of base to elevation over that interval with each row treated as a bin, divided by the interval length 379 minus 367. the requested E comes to 1.014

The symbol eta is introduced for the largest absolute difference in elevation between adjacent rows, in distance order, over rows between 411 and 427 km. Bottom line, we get 10.0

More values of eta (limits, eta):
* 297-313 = 5.4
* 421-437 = 7.7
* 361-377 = 6.4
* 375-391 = 14.5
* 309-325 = 3.5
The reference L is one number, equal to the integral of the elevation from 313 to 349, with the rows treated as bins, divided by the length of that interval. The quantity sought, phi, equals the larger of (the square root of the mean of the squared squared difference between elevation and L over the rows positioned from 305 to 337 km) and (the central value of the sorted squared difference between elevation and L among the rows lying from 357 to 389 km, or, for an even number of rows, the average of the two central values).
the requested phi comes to 158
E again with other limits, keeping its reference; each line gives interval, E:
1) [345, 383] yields 0.989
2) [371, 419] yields 1.011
